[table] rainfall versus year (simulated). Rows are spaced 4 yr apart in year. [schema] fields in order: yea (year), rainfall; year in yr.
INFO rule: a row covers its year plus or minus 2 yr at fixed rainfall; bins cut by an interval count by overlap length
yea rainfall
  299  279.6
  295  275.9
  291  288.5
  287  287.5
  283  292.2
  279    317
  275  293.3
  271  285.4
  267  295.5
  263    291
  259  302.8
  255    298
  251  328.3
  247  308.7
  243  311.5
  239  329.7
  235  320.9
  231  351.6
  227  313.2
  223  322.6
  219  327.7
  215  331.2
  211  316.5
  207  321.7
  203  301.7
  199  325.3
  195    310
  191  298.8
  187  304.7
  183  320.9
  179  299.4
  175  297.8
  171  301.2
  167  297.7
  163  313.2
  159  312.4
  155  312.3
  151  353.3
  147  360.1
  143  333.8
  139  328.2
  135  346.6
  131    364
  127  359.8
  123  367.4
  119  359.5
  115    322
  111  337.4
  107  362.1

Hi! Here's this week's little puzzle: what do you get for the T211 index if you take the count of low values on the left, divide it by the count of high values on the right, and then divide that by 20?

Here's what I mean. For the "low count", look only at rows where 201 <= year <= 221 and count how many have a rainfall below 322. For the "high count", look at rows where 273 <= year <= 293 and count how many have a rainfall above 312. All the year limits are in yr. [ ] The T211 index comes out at 0.15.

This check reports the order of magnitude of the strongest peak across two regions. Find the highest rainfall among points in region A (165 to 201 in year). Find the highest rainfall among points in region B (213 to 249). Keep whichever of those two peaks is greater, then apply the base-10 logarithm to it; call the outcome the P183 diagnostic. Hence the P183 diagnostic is 2.55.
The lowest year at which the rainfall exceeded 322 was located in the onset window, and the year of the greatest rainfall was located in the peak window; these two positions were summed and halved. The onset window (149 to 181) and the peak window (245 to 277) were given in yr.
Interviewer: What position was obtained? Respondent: 201 yr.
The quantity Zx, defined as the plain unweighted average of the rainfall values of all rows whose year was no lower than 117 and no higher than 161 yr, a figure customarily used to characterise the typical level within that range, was 345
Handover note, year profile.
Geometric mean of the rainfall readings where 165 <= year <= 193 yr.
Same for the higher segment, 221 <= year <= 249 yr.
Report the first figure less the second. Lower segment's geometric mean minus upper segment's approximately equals -19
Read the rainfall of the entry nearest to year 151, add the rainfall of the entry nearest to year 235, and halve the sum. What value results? 337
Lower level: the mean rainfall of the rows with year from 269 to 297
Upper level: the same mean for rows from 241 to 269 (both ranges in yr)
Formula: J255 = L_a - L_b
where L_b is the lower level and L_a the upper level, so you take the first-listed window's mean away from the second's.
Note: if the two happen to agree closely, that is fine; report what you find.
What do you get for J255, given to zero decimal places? 14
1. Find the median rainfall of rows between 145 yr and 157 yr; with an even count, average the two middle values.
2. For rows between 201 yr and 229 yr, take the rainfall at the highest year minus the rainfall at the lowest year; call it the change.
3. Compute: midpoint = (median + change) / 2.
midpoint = 182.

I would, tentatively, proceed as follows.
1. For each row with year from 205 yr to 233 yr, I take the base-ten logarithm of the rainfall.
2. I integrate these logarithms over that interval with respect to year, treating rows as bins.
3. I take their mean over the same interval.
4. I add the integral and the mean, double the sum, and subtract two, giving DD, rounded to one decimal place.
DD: 143.8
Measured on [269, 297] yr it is 140.9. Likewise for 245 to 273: 141.8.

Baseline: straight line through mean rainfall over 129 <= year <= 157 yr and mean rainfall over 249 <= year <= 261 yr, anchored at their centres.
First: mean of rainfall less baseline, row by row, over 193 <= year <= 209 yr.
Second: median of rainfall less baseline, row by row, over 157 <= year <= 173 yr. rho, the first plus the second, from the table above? -40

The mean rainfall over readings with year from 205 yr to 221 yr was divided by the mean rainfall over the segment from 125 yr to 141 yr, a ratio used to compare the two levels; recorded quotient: 0.93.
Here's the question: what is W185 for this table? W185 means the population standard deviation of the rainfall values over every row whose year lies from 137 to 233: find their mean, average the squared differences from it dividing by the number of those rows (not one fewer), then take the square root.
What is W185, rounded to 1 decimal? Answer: 17.4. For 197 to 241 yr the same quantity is 11.9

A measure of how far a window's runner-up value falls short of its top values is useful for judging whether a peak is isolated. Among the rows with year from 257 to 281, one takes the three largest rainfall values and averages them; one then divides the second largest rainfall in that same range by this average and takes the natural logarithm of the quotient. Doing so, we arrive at -0.008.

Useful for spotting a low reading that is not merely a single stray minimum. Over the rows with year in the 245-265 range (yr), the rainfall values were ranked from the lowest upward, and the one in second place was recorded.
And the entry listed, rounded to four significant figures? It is 298.0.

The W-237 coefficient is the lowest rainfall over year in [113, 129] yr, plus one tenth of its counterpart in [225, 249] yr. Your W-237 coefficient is 353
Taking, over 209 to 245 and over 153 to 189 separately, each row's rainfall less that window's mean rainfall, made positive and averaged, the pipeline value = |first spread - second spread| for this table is 1.8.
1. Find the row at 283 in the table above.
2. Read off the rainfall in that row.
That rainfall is 292.2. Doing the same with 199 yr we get 325.3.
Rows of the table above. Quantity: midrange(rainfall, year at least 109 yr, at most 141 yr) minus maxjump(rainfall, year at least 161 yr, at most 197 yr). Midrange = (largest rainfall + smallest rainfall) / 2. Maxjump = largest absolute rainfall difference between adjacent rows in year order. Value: 323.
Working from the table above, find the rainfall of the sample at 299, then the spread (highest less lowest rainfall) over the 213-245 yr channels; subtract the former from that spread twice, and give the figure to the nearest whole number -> -519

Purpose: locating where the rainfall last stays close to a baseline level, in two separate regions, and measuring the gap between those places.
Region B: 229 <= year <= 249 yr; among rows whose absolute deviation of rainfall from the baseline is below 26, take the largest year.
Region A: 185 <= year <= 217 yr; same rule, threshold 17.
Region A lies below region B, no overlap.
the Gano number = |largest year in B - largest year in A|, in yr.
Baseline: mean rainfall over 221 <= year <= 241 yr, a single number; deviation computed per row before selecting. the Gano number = 32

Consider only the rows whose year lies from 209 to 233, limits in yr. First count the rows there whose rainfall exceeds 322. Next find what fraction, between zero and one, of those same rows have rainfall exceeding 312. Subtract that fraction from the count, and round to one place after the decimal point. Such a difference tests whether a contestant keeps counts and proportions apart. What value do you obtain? 3.0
